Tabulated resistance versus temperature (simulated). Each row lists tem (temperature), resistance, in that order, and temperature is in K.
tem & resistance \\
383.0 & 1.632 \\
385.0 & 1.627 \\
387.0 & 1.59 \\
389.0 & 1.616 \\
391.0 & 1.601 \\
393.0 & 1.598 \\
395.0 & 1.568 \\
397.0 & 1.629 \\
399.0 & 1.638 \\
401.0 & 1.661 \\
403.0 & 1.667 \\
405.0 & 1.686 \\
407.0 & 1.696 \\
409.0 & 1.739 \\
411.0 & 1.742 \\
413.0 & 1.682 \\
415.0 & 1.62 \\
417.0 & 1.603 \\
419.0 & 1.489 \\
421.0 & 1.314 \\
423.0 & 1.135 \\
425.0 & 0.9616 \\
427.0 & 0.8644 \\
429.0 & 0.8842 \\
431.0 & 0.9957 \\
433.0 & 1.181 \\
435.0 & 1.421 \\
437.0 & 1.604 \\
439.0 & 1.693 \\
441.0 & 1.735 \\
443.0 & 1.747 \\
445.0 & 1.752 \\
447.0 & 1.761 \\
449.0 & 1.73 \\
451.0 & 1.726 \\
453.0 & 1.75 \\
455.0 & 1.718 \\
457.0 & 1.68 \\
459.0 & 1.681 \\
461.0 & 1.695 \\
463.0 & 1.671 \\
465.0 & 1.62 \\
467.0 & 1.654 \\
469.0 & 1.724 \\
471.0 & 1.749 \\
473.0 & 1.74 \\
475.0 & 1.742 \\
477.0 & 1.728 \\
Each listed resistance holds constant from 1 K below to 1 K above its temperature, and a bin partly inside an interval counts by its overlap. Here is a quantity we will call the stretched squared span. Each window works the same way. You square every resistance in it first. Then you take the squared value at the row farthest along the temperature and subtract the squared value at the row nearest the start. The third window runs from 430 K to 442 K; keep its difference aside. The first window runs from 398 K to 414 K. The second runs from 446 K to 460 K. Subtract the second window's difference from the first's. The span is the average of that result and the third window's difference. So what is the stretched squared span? 1.2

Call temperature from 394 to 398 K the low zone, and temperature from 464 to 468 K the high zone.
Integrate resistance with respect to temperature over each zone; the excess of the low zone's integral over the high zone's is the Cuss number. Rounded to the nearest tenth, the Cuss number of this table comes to -0.2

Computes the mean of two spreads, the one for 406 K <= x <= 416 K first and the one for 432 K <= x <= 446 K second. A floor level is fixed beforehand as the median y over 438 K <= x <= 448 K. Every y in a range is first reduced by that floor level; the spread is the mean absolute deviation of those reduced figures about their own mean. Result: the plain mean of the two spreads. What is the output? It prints 0.10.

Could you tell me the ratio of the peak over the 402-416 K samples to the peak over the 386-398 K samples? 1.07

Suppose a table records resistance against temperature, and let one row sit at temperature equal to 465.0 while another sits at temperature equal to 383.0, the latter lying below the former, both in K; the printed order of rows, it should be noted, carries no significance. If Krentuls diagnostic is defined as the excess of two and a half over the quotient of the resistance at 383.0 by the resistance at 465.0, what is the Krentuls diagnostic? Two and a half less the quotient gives 1.49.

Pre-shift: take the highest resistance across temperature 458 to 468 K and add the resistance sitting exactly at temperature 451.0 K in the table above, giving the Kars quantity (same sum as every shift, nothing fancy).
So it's 3.42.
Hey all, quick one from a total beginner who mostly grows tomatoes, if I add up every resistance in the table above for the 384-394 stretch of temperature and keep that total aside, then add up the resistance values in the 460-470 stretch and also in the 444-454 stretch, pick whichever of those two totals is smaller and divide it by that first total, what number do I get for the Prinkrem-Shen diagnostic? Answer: 1.04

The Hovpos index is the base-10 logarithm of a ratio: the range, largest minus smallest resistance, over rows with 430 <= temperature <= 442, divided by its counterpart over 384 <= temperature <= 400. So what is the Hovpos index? 1.0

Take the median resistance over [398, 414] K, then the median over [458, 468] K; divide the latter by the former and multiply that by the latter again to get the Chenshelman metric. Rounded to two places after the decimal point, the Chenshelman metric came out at 1.66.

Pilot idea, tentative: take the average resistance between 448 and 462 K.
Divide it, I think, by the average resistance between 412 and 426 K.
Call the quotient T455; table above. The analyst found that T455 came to 1.22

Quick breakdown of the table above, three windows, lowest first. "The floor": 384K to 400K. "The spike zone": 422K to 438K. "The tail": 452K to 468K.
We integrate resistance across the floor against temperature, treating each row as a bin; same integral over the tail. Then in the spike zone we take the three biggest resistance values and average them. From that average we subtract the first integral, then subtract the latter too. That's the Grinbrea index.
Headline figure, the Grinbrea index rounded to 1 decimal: -51.3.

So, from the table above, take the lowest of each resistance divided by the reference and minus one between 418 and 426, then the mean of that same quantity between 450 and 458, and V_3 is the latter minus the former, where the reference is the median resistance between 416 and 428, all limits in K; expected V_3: 0.6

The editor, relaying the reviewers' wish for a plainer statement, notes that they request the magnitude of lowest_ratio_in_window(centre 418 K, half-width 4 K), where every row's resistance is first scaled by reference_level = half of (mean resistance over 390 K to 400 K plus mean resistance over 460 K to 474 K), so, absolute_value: 0.80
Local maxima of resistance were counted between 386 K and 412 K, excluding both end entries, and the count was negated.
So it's -1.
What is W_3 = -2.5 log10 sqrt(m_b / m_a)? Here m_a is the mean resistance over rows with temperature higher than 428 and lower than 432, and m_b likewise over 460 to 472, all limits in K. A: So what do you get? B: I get -0.317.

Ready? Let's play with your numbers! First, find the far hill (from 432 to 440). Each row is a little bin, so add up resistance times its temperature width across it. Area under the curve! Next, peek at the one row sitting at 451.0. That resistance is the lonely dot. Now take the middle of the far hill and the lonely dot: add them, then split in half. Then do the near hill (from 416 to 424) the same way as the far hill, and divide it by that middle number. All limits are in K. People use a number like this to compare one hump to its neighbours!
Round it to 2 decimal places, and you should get 1.64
